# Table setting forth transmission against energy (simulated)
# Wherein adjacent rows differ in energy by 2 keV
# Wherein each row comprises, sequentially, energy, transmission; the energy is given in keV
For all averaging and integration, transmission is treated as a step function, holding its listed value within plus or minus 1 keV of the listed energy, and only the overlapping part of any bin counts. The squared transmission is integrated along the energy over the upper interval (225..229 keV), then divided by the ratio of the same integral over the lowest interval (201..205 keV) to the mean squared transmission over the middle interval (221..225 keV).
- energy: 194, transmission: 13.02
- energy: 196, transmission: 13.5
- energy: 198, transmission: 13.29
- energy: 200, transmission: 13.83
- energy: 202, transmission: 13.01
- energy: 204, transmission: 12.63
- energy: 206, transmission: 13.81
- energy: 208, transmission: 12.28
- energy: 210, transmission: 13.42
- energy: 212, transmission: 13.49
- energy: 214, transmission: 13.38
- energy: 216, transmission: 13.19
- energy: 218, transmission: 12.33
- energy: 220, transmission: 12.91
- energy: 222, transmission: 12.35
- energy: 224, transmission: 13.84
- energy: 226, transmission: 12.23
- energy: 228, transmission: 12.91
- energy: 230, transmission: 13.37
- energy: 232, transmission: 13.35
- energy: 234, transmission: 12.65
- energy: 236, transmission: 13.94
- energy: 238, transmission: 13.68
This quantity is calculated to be 165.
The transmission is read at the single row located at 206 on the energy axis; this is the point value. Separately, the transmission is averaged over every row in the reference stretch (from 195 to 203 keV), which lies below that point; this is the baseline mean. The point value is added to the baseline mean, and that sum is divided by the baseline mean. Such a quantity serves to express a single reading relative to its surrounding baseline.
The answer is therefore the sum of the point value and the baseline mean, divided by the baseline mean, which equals 2.03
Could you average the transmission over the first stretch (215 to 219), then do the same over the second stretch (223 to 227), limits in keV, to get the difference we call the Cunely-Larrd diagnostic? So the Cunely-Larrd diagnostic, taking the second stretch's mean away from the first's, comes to -0.3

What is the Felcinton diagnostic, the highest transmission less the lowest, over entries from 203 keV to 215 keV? 1.5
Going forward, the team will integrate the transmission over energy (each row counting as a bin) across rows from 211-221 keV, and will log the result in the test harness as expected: 131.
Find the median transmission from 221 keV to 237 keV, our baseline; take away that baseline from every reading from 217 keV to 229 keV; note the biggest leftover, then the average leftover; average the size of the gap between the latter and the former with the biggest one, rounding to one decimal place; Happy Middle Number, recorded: 0.9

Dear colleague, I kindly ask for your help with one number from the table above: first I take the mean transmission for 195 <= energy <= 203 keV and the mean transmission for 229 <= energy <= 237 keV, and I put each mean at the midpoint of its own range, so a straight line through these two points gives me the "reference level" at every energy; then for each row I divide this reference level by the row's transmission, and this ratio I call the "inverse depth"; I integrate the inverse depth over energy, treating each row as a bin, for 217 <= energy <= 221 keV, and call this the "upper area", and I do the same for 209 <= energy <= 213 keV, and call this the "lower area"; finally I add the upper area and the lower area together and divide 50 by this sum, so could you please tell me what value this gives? 6.09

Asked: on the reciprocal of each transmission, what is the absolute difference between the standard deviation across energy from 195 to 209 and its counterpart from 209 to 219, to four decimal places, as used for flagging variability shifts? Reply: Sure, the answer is 0.0006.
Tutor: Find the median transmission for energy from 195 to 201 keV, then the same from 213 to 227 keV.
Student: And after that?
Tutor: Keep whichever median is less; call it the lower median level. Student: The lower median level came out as 12.9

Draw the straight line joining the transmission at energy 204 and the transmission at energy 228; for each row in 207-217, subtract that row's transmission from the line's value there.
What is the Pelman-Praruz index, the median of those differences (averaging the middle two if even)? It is -0.6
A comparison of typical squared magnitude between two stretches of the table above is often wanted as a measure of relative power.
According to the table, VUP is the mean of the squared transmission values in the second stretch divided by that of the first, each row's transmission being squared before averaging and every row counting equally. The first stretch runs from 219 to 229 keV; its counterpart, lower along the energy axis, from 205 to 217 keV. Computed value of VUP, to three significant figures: 1.06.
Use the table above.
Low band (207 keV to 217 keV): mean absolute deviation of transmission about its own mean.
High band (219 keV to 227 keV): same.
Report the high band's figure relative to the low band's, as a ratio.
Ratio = 1.6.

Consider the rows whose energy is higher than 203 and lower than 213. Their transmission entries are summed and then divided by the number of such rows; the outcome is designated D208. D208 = 13.1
